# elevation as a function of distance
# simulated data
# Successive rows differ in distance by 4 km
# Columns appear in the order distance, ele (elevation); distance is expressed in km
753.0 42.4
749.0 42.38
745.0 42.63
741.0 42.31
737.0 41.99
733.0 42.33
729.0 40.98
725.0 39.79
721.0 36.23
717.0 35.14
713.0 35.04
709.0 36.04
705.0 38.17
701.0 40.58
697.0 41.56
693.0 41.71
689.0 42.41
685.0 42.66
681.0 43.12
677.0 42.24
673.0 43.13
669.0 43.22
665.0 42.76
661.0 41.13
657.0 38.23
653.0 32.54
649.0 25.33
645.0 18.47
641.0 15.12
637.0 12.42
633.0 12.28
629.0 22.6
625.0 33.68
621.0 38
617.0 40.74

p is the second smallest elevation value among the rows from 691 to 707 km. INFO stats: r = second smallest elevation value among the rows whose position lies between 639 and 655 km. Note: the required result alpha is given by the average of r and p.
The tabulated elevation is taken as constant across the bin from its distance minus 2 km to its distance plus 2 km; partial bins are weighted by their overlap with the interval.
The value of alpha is 29.5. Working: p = 40.58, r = 18.47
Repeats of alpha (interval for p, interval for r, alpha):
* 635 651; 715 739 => 25.7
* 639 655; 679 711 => 28.3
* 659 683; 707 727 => 38.7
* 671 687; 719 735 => 41.2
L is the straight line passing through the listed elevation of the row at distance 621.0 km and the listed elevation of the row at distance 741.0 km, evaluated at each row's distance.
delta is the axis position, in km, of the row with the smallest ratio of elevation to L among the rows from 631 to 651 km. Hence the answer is 633.0 km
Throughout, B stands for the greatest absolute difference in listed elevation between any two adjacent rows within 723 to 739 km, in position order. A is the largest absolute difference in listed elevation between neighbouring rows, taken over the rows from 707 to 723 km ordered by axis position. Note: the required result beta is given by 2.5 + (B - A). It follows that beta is 3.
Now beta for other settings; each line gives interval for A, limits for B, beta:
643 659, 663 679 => -4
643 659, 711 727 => -1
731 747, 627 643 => 12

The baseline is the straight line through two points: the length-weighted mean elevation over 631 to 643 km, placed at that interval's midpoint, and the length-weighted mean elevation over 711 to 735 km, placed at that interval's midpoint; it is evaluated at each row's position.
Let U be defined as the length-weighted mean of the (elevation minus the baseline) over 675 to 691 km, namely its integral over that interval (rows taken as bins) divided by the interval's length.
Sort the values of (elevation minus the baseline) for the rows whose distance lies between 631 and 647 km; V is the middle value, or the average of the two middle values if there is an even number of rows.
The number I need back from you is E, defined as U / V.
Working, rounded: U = 16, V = 0.4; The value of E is 37.4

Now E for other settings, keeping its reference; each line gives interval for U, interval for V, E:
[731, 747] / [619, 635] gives 0.0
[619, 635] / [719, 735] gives 16.7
